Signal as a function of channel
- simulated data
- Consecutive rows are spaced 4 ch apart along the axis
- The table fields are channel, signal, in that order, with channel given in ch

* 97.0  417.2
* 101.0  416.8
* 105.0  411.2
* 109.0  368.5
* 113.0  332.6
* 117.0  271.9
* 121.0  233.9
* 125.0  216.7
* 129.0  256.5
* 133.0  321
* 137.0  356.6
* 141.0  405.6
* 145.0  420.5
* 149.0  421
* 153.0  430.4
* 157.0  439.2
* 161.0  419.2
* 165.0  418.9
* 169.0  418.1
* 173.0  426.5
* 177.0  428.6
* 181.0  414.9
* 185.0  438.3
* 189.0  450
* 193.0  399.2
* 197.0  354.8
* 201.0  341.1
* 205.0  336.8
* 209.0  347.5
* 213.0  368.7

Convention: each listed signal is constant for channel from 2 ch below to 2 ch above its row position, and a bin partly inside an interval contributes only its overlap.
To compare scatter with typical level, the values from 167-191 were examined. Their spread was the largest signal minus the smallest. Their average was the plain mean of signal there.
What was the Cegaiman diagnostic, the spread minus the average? -394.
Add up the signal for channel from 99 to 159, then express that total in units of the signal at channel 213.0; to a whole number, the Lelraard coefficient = 14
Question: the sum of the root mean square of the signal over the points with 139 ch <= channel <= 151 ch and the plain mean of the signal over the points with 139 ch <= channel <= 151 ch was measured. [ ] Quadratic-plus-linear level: 831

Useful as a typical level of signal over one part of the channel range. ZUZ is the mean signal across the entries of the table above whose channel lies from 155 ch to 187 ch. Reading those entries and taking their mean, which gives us 425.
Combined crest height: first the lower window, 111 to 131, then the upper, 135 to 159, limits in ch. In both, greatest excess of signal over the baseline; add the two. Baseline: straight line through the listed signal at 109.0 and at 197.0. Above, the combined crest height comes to 43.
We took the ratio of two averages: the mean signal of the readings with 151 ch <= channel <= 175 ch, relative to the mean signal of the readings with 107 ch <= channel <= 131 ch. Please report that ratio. 1.5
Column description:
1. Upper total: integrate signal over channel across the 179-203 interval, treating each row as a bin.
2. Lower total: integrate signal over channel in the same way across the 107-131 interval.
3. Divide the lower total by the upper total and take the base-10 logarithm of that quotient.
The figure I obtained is -0.15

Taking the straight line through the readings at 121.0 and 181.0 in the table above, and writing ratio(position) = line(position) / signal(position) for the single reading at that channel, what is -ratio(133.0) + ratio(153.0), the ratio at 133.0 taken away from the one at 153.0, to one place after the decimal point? -0.1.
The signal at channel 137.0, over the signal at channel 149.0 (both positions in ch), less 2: -1.2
